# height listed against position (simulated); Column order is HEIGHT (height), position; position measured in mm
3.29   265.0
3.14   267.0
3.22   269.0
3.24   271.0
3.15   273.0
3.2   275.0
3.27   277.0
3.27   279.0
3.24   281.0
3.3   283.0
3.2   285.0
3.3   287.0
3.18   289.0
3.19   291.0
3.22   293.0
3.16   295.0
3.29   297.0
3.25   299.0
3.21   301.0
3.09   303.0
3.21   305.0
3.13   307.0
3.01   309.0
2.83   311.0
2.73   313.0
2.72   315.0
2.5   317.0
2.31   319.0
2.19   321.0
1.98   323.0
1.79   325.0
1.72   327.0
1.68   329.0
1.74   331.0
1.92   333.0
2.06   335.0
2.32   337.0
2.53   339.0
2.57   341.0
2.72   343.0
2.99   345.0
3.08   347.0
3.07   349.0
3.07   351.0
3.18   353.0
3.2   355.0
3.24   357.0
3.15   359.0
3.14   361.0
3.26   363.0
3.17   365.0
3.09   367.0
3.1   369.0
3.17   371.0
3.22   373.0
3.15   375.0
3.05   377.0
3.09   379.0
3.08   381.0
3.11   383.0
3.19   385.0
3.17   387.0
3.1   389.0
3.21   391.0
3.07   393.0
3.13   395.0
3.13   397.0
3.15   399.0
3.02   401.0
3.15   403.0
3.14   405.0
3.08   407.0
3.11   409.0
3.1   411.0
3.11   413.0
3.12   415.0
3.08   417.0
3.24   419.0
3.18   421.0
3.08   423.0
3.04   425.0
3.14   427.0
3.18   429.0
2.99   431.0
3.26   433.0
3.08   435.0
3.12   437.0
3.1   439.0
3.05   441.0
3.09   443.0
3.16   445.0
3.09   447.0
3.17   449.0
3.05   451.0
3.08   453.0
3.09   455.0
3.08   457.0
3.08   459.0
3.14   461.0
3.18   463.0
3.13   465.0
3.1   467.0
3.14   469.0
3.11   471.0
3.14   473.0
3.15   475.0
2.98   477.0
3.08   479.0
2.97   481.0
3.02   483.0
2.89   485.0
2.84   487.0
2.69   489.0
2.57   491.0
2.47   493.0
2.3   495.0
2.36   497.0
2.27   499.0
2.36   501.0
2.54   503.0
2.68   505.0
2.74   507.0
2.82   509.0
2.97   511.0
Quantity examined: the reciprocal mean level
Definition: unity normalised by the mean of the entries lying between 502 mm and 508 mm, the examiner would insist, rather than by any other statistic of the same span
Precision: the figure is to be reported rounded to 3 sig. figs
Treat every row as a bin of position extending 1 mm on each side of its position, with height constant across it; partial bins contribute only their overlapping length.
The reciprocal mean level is 0.377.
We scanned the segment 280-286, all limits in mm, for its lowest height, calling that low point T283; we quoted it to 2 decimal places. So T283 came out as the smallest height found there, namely 3.20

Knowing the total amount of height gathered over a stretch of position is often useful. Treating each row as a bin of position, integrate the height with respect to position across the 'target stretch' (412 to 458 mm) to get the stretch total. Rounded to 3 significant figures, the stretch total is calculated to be 143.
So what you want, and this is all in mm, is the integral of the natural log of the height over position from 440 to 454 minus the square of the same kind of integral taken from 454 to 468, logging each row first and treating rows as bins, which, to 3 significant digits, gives -237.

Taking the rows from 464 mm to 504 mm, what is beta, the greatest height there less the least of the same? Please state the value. 0.88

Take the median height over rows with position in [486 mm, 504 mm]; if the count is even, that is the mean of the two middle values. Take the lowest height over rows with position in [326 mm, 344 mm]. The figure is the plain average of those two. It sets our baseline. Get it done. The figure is 2.1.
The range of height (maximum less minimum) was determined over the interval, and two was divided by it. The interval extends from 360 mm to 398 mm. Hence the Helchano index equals 10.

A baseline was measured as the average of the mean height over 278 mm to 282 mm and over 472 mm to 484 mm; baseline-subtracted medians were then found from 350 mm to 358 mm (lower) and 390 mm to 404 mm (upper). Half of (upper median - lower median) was -0.03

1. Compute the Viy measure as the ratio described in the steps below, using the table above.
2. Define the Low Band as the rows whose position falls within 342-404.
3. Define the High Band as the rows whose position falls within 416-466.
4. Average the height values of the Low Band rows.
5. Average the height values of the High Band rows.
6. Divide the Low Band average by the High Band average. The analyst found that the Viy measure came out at 1.00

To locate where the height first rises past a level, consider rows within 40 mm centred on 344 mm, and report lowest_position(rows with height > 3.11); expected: 353.0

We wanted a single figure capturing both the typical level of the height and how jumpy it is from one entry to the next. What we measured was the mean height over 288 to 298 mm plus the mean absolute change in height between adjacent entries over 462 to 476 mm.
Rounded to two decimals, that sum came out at 3.24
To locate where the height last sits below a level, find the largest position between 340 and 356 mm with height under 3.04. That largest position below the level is 345.0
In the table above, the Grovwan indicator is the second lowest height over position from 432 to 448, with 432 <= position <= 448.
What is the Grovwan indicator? 3.08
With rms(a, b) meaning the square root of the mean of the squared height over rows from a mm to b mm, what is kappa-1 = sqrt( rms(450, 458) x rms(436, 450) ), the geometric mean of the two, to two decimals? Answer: 3.09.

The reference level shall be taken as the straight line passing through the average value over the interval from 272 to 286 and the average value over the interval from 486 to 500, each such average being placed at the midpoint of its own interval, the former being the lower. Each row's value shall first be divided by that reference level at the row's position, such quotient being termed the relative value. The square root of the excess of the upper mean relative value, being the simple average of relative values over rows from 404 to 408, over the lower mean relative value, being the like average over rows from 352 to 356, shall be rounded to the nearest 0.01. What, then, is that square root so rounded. 0.20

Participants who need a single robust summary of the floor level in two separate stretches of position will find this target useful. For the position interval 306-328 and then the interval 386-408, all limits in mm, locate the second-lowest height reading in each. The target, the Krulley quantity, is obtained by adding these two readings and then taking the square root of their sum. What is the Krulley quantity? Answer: 2.20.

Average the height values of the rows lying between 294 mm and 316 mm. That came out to 3.1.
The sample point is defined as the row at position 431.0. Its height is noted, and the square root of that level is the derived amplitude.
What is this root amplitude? 1.73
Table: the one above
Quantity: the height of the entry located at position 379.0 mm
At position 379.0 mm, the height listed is 3.09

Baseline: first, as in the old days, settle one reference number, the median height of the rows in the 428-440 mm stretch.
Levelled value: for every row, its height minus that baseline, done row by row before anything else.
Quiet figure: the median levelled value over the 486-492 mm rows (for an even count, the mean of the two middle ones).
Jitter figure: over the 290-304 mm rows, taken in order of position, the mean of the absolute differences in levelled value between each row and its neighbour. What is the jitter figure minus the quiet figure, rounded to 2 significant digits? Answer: 0.49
